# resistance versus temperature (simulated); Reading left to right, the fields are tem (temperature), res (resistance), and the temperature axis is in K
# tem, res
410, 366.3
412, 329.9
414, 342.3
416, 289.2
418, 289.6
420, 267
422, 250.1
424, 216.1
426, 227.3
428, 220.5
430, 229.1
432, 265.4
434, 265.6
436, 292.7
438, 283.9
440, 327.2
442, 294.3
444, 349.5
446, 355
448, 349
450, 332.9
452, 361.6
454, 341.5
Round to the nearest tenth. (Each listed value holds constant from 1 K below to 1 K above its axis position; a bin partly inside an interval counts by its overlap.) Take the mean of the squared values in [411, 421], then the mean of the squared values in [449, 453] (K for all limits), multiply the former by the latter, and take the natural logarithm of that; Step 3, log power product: 23.1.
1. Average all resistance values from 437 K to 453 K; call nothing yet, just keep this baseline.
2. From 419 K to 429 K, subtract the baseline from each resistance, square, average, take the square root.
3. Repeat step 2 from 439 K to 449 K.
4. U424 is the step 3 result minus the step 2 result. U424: -75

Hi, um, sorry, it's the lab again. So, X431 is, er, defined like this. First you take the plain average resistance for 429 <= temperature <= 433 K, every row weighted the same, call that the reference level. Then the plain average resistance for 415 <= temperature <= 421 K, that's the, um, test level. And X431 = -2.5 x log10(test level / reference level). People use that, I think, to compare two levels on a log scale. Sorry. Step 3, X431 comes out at -0.14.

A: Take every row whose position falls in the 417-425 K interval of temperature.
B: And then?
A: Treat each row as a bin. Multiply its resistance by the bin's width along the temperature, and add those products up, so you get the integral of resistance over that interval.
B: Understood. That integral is 2046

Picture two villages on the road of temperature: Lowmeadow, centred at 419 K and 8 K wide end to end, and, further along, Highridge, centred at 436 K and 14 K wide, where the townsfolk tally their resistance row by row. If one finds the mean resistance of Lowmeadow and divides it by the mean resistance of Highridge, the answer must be 0.98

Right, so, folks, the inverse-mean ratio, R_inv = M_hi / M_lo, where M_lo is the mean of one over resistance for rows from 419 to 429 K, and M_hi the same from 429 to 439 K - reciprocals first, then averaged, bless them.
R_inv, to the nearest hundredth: 0.88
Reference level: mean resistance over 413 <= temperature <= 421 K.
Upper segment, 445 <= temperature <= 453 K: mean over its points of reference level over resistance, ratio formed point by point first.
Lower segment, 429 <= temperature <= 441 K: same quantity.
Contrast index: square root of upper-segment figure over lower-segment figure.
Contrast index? 0.89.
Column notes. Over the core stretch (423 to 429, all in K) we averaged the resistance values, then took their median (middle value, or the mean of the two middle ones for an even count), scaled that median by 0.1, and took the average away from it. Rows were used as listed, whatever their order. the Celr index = -199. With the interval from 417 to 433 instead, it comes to -222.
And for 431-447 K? -275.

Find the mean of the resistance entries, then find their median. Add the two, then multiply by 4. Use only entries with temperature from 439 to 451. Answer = 2702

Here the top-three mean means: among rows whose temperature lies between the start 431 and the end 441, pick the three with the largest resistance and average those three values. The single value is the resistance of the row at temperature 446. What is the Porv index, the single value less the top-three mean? 54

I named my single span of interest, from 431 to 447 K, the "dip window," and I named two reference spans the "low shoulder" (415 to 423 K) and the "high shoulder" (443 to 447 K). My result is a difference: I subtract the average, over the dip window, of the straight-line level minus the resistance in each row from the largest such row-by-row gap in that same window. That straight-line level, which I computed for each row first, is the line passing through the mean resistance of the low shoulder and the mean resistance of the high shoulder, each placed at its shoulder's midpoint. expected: 24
